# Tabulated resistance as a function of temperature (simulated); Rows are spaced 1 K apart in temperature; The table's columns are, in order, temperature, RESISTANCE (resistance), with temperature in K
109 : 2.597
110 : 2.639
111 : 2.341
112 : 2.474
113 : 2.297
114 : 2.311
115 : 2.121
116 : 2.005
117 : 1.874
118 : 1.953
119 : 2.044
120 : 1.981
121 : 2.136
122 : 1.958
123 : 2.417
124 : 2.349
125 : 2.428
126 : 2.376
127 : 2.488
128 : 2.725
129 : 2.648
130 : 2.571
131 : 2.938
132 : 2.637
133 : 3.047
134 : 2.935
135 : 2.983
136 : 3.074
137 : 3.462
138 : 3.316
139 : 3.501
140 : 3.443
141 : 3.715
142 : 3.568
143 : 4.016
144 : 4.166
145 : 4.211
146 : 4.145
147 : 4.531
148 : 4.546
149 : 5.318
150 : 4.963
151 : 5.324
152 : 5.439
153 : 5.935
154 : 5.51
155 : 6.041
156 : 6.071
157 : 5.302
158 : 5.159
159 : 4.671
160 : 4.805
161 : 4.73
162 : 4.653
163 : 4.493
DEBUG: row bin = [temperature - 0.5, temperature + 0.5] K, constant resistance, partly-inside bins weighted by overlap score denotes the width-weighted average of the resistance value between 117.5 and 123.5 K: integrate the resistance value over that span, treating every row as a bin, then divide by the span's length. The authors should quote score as 2.1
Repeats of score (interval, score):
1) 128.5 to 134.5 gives 2.8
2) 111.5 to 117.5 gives 2.2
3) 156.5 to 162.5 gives 4.9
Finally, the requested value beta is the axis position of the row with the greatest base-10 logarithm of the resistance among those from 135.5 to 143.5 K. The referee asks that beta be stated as 143 K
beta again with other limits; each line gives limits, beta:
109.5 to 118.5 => 110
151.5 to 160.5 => 156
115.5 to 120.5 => 119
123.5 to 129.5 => 128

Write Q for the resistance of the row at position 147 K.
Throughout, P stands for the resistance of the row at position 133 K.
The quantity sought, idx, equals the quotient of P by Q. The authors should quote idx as 0.67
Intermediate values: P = 3.047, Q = 4.531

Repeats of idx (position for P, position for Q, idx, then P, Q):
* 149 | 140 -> 1.54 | 5.318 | 3.443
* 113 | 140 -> 0.67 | 2.297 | 3.443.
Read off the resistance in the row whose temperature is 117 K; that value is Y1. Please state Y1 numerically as 1.874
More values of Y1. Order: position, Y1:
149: 5.318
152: 5.439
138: 3.316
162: 4.653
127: 2.488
